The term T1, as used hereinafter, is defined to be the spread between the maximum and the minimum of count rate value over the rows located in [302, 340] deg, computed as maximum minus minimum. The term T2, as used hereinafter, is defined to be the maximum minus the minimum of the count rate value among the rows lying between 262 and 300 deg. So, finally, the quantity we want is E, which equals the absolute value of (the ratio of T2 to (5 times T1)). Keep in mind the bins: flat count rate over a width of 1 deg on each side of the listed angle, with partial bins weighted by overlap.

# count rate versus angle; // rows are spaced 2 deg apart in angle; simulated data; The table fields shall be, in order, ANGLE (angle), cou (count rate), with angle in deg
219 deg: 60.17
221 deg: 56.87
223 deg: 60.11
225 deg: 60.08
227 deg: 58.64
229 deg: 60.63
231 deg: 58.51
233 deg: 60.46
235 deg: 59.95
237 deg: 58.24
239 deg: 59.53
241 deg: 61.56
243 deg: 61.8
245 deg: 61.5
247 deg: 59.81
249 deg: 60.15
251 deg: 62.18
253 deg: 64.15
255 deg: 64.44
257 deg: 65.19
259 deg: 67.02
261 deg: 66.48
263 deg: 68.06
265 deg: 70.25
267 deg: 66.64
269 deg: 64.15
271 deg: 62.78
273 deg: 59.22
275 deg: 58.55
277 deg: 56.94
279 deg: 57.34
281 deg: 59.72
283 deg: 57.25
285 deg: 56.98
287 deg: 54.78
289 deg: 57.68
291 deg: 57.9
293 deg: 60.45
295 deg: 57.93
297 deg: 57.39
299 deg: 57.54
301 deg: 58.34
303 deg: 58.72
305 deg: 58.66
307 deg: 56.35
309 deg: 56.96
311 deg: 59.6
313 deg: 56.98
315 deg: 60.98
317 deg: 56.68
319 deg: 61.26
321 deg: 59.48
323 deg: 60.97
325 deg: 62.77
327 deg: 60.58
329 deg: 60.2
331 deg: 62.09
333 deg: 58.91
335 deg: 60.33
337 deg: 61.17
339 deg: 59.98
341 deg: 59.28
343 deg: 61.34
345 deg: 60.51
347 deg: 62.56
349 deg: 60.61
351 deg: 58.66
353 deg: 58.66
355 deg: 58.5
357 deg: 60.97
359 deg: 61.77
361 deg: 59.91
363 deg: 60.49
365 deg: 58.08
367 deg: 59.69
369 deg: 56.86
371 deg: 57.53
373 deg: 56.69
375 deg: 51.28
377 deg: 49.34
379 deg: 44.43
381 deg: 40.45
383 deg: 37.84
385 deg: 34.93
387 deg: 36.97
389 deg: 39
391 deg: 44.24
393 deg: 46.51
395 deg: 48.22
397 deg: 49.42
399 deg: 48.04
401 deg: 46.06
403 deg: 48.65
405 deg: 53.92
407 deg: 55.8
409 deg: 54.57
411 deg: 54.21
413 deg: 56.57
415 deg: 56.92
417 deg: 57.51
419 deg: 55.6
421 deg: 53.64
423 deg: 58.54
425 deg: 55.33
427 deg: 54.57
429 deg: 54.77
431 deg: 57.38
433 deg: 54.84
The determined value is 0.48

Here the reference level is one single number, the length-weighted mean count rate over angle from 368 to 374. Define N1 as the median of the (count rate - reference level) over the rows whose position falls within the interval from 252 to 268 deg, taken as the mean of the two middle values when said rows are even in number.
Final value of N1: 10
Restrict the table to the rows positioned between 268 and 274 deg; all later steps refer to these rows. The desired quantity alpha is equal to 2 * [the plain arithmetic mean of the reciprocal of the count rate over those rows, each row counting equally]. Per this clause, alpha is 0.0323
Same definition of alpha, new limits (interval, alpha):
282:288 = 0.0355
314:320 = 0.0336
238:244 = 0.0328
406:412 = 0.0365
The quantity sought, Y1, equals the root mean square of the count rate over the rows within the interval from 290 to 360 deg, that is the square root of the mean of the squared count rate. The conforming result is 59.6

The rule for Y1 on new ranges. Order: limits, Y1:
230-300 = 61.0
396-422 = 53.3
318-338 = 60.8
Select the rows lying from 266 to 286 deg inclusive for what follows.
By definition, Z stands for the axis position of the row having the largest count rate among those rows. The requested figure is 267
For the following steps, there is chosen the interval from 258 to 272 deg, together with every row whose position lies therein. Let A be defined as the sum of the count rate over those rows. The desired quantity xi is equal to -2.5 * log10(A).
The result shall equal -6.67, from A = 465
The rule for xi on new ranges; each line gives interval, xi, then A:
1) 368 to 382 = -6.38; 357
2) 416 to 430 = -6.48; 390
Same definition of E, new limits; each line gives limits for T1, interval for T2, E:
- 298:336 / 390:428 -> 0.45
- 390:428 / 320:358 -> 0.06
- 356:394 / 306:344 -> 0.05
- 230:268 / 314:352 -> 0.10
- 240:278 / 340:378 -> 0.20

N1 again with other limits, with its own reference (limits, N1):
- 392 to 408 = -9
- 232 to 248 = 3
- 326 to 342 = 3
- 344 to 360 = 4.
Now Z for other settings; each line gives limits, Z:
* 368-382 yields 371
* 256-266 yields 265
